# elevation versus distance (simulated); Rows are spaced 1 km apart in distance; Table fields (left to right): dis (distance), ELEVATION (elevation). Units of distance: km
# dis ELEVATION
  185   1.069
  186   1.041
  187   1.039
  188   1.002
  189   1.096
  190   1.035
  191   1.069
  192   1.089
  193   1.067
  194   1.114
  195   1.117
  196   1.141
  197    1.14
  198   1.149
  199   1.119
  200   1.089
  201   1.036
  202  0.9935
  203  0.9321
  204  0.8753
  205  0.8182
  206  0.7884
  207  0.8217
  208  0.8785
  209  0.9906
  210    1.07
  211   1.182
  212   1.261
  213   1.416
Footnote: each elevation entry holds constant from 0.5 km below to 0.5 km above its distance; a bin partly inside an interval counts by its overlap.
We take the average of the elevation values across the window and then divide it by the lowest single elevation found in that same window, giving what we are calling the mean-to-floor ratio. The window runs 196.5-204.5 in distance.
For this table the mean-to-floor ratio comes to 1.19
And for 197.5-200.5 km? 1.03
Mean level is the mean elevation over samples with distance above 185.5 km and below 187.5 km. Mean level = 1.04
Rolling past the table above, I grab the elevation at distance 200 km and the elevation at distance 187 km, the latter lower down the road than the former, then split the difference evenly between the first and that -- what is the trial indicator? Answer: 1.06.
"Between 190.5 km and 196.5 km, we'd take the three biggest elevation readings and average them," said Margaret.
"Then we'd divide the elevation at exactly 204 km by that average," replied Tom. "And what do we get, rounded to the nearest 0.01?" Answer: 0.78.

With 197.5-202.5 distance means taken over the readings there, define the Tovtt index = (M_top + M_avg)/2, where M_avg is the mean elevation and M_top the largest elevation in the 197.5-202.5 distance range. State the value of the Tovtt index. 1.11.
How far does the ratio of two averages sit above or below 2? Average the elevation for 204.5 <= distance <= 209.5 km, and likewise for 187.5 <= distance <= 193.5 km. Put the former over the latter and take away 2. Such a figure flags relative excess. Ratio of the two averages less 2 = -1.19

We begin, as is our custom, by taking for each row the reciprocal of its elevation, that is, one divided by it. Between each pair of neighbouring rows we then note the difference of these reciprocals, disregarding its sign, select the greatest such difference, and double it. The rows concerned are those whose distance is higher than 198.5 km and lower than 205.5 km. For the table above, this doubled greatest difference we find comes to 0.16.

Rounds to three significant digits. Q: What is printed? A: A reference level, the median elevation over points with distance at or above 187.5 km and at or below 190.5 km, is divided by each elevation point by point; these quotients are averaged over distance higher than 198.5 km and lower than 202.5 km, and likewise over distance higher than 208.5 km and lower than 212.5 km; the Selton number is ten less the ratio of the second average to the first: 9.05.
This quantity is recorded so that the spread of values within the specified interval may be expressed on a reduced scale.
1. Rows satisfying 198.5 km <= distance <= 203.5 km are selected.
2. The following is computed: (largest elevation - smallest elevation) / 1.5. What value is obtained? 0.12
